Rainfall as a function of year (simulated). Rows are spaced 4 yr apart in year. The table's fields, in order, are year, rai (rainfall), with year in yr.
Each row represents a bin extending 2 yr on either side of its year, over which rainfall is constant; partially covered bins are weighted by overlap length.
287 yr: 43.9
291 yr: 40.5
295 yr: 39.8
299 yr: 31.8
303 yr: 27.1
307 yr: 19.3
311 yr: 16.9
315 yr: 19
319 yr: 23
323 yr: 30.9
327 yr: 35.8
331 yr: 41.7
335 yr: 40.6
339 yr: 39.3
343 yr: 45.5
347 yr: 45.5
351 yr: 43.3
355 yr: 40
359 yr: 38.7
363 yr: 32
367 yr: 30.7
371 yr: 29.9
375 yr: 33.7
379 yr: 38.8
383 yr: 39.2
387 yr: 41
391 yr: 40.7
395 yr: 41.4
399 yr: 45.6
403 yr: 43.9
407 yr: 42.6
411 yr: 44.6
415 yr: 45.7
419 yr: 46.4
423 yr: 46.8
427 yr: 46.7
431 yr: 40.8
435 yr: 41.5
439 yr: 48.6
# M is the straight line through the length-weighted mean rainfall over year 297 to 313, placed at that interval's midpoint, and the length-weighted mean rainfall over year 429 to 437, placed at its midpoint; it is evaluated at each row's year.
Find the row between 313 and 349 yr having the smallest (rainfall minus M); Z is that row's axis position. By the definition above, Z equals 315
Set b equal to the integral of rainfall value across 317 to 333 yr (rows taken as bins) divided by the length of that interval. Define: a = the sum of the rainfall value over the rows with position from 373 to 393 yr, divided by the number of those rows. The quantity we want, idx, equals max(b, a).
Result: 38.7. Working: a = 39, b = 33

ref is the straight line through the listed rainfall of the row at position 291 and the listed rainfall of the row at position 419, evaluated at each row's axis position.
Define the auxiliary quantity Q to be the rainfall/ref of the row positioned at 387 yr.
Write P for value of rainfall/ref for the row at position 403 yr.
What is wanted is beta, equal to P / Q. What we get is 1.1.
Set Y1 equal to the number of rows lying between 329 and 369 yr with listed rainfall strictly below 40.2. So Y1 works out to 5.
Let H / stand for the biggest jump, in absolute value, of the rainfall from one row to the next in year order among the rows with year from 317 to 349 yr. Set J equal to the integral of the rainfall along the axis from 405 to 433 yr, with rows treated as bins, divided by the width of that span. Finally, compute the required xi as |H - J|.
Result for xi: 37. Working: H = 7.9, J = 45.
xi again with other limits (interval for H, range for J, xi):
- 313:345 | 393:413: 36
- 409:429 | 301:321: 20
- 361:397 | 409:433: 40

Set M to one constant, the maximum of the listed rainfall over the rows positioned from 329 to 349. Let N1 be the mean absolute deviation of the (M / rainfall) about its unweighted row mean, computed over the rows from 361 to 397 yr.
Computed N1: 0.15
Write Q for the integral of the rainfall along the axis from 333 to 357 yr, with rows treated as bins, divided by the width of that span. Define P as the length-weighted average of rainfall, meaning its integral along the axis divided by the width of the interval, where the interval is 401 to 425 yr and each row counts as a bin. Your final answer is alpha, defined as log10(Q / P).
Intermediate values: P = 45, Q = 42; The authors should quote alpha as -0.03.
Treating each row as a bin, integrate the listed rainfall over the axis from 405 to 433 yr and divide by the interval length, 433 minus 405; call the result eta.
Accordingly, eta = 45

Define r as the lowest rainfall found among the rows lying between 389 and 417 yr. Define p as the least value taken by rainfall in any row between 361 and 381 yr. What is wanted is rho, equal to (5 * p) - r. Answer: 109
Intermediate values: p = 29.9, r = 40.7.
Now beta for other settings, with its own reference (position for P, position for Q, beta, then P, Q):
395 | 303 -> 1.4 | 0.91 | 0.66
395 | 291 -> 0.9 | 0.91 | 1.00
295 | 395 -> 1.1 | 0.98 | 0.91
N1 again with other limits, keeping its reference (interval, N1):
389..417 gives 0.04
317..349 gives 0.23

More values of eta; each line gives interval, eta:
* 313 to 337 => 32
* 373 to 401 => 40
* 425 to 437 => 43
